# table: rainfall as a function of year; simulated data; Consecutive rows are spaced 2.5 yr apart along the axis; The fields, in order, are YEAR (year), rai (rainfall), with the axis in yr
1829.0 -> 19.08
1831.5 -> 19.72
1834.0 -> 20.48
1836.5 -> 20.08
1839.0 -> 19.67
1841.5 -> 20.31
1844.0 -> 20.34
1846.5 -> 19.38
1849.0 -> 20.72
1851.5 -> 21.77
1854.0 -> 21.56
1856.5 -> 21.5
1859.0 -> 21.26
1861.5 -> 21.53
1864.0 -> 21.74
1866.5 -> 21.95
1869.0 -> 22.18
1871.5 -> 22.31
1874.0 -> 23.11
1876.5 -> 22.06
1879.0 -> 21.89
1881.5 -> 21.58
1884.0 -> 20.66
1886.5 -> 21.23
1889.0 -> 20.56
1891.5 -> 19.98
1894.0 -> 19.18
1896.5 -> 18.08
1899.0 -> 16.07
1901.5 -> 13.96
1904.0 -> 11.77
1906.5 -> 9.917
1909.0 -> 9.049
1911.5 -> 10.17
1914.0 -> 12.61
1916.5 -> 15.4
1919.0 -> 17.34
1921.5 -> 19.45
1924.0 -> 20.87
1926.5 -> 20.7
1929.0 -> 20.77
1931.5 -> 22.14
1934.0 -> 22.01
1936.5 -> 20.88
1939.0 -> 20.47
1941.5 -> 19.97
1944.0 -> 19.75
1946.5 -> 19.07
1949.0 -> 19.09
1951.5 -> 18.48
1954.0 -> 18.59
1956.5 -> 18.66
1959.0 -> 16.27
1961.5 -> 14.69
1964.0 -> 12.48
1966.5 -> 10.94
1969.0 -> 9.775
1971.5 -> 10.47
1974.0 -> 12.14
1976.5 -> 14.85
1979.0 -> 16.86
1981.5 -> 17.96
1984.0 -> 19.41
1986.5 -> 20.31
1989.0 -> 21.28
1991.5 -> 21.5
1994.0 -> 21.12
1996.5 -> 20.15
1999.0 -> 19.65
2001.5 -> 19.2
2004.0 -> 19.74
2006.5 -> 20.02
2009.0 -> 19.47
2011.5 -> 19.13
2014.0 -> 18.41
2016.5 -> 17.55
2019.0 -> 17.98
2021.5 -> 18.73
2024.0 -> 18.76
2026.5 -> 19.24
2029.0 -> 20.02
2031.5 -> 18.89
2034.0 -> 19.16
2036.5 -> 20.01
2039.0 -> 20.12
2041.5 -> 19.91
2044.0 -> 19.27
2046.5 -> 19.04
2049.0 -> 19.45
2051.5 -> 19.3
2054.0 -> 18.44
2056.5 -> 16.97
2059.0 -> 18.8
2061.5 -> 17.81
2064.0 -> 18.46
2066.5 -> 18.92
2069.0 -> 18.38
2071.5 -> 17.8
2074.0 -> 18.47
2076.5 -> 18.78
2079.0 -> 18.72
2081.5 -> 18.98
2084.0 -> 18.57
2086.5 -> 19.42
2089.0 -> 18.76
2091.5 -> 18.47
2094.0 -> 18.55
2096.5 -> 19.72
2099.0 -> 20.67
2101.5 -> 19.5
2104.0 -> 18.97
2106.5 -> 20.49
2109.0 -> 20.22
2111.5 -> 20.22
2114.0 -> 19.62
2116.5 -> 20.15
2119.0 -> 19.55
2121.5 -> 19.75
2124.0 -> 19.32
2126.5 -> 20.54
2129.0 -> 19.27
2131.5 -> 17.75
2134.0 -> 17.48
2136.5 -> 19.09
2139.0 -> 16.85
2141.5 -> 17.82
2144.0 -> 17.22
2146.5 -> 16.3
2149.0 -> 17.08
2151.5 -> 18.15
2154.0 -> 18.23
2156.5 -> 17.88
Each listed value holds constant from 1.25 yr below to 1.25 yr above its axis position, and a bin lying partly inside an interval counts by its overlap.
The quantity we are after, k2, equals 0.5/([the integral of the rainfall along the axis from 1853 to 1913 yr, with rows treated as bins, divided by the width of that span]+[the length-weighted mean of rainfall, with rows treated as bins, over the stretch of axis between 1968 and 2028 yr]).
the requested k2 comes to 0.0135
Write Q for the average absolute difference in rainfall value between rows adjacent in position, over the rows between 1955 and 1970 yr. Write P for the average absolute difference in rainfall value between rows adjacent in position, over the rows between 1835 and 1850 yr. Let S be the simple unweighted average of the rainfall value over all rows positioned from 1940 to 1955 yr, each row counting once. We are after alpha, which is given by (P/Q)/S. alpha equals 0.02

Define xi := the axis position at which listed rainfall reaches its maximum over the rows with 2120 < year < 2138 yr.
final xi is 2126.5 yr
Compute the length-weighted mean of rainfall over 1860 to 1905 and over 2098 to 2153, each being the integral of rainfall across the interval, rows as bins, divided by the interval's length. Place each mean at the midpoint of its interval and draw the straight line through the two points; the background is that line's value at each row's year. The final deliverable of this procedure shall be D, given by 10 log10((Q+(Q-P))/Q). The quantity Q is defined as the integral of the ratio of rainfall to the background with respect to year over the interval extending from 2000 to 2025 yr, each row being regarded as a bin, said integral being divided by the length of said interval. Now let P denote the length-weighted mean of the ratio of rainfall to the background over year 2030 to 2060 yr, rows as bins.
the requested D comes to -0.1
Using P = 0.99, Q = 0.97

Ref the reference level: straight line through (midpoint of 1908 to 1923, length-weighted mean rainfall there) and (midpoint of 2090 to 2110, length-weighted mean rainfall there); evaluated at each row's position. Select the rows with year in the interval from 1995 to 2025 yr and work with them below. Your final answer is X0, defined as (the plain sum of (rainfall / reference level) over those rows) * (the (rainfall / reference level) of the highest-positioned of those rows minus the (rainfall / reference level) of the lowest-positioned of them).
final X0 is -1.8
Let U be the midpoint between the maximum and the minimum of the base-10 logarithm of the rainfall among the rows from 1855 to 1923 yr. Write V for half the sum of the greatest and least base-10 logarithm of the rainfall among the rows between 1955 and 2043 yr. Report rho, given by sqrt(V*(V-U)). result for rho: 0.04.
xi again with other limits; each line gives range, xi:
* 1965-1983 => 1981.5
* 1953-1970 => 1956.5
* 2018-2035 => 2029.0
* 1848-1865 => 1851.5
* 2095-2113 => 2099.0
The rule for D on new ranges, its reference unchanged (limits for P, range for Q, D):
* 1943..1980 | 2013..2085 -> 0.8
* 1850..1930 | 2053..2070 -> 0.0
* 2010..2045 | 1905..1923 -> -2.6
